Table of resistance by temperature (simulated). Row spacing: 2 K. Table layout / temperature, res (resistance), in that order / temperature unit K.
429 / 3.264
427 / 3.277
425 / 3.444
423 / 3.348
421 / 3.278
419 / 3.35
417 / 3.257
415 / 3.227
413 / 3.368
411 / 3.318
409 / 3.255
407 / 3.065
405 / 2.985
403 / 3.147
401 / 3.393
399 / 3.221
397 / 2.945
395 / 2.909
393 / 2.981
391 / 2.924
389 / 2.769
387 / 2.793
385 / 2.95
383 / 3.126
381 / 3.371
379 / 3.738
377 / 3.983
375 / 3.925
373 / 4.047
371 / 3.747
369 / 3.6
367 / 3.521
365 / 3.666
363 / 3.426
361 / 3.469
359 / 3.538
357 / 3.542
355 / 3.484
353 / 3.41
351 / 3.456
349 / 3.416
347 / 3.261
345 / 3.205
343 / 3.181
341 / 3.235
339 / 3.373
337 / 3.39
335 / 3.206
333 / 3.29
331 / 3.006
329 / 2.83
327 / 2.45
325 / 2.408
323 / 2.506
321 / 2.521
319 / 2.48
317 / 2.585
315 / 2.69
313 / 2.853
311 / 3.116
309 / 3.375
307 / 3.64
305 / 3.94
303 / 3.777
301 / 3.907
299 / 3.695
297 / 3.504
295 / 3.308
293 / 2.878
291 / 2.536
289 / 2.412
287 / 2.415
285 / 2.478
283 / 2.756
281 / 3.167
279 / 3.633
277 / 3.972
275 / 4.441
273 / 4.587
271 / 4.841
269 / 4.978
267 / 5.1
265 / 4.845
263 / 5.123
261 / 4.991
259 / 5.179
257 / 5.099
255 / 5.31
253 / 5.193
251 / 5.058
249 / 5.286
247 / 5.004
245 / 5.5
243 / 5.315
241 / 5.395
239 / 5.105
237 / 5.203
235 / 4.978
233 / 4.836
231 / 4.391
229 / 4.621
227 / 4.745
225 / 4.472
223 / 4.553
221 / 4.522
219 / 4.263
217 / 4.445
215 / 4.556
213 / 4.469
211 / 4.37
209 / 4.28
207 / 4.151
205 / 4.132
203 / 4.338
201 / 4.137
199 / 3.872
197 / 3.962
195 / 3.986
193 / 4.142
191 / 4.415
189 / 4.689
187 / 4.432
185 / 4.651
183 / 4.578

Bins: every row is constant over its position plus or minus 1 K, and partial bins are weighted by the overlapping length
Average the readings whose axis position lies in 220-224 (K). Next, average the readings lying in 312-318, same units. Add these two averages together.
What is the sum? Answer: 7.2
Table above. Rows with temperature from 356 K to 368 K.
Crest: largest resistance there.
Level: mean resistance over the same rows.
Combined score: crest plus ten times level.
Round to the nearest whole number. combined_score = 39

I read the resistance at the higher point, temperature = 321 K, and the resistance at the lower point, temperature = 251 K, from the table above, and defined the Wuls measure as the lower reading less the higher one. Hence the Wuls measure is 2.5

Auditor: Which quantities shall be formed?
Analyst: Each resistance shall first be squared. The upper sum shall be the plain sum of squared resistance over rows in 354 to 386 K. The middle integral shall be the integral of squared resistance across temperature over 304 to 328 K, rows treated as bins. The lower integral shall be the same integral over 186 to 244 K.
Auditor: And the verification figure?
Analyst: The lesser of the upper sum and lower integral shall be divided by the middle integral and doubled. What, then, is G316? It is 2.0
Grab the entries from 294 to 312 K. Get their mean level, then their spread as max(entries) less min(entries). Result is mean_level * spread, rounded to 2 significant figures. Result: 3.0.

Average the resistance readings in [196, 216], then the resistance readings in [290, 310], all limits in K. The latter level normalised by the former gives 0.82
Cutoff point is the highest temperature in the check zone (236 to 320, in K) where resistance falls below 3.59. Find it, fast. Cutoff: 319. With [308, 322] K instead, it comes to 321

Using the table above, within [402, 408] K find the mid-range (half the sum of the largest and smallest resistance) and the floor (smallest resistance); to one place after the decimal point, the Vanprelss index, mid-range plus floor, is 6.1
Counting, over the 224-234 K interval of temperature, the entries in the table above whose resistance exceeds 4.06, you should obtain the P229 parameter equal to 5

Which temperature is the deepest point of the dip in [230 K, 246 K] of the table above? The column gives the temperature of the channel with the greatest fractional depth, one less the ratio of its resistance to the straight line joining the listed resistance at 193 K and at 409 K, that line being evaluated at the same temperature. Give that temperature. 231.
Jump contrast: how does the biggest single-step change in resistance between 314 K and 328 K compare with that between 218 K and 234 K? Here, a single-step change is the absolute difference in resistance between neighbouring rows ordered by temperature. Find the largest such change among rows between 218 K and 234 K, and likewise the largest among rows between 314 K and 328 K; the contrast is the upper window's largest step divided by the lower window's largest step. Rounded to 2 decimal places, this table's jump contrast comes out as 0.24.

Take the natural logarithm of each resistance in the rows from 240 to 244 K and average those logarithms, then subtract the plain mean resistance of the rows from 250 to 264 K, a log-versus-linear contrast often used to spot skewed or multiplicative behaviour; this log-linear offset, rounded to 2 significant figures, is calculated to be -3.5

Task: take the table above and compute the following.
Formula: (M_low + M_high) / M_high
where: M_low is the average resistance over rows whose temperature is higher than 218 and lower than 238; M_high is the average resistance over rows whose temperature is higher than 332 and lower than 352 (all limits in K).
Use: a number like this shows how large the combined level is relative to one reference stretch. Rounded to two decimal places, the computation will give 2.41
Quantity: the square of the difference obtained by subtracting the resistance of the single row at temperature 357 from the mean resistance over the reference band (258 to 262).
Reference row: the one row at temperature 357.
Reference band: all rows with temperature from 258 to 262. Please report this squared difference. 2.4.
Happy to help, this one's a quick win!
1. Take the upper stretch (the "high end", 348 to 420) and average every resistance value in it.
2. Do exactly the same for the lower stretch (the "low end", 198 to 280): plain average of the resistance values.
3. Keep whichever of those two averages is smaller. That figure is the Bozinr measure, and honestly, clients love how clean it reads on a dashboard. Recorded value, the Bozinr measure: 3.34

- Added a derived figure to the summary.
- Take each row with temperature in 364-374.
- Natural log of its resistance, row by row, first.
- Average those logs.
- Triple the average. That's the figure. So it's 3.93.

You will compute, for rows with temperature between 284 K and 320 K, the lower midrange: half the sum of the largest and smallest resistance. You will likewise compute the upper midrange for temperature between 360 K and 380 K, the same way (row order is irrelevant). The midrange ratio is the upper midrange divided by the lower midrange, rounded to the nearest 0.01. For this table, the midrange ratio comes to 1.18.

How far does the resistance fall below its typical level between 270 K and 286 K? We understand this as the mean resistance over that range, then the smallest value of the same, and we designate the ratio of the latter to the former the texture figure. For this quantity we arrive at 0.66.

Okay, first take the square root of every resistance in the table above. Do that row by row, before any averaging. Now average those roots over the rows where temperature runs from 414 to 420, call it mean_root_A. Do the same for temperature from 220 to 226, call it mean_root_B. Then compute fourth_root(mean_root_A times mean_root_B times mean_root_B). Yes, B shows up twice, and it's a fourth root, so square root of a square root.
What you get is 1.69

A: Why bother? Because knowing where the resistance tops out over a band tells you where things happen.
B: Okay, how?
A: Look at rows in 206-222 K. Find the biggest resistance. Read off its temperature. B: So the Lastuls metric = 215 K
